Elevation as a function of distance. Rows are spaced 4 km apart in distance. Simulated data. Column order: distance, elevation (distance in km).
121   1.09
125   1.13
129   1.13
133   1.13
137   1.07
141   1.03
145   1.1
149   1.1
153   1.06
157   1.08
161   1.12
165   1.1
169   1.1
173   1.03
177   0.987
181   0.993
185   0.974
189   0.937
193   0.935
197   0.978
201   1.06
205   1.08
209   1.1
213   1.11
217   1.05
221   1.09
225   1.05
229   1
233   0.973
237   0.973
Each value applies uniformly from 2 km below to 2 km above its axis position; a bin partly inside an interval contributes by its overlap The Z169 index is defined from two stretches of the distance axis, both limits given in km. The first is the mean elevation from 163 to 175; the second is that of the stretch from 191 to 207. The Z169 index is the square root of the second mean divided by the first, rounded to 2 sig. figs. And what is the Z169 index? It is 0.97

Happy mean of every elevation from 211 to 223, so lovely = 1.08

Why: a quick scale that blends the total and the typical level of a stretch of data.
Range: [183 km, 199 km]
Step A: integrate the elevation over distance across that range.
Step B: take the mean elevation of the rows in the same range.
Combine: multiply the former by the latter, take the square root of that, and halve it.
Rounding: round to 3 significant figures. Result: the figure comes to 1.91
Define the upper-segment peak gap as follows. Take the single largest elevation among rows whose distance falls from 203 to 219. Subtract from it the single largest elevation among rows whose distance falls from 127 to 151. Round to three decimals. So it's -0.020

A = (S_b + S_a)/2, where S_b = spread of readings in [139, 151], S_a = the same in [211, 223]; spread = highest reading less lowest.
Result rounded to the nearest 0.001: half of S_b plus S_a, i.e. 0.065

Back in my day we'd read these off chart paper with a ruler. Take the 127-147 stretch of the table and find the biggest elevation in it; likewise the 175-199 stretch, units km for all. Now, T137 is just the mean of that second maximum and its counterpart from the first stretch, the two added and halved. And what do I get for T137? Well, 1.06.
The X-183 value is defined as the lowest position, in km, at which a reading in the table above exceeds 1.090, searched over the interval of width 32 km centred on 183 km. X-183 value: 169 km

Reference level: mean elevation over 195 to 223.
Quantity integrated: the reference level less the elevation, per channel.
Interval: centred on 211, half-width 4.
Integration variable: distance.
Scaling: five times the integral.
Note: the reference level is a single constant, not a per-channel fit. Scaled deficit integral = -1.5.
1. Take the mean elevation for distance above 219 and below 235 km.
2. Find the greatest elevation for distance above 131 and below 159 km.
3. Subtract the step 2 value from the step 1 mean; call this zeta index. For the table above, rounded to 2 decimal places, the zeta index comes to -0.10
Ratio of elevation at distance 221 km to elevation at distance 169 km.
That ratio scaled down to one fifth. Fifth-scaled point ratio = 0.198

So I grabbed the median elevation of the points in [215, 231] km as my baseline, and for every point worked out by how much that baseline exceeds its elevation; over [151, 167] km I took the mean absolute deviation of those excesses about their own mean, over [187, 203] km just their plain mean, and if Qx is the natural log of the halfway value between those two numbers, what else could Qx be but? -3.07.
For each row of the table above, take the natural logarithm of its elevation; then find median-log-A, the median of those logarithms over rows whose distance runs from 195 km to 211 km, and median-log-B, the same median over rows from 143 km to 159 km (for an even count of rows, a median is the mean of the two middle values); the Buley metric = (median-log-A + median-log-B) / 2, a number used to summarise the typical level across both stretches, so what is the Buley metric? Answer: 0.08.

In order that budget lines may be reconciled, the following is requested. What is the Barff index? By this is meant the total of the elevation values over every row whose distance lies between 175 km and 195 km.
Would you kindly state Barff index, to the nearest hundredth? 4.83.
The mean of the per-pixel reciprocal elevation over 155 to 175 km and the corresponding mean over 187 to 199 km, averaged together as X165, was 0.987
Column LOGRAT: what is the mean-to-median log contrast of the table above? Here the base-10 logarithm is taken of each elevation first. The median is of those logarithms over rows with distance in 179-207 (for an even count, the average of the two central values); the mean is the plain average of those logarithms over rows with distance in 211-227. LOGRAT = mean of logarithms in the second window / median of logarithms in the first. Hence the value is -3.2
